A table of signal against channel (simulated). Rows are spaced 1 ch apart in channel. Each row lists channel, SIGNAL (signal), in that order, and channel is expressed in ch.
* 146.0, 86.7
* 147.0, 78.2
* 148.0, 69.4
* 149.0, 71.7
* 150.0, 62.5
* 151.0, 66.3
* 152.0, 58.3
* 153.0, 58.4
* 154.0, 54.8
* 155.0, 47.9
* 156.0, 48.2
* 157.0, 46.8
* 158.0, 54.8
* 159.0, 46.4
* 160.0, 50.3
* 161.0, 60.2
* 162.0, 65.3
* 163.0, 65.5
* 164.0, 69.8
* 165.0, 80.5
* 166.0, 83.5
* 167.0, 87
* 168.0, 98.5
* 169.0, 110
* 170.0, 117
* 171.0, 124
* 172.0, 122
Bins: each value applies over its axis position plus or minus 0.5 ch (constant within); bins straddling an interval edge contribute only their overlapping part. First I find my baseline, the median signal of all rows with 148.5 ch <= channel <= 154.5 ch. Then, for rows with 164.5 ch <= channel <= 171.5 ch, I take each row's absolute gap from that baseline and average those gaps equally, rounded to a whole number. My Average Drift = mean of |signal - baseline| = 40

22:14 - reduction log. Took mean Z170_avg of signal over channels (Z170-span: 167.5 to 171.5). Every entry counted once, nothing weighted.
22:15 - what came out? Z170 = 112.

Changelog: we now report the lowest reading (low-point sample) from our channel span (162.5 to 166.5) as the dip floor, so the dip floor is 65.5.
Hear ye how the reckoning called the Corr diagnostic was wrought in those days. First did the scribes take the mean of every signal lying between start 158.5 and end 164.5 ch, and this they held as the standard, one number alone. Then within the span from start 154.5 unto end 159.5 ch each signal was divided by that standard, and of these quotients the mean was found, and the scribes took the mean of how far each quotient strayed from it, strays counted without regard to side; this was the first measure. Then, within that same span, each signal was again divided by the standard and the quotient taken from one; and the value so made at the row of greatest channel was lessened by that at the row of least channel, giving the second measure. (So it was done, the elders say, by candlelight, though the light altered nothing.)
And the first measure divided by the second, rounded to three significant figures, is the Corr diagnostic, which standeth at 1.59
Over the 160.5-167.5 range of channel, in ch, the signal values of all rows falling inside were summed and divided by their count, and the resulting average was 73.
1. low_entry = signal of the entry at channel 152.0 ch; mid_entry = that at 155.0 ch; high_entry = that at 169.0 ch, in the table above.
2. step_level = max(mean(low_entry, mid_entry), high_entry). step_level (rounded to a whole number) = 110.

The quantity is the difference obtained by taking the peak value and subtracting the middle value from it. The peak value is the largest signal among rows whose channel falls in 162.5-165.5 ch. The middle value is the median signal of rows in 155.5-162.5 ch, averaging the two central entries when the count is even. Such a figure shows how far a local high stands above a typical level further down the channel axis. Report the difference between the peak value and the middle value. 30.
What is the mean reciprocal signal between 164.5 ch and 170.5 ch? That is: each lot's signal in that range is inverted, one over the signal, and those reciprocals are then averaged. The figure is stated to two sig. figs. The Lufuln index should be 0.011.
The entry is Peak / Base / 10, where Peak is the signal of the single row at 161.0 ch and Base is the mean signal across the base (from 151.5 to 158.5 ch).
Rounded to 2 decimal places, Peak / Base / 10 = 0.11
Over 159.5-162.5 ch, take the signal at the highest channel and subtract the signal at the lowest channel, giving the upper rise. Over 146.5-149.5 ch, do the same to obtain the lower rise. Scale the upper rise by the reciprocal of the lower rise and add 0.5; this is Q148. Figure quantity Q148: -1.8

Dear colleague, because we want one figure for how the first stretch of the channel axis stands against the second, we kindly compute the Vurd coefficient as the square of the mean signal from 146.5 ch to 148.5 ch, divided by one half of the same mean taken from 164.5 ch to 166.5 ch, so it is 133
